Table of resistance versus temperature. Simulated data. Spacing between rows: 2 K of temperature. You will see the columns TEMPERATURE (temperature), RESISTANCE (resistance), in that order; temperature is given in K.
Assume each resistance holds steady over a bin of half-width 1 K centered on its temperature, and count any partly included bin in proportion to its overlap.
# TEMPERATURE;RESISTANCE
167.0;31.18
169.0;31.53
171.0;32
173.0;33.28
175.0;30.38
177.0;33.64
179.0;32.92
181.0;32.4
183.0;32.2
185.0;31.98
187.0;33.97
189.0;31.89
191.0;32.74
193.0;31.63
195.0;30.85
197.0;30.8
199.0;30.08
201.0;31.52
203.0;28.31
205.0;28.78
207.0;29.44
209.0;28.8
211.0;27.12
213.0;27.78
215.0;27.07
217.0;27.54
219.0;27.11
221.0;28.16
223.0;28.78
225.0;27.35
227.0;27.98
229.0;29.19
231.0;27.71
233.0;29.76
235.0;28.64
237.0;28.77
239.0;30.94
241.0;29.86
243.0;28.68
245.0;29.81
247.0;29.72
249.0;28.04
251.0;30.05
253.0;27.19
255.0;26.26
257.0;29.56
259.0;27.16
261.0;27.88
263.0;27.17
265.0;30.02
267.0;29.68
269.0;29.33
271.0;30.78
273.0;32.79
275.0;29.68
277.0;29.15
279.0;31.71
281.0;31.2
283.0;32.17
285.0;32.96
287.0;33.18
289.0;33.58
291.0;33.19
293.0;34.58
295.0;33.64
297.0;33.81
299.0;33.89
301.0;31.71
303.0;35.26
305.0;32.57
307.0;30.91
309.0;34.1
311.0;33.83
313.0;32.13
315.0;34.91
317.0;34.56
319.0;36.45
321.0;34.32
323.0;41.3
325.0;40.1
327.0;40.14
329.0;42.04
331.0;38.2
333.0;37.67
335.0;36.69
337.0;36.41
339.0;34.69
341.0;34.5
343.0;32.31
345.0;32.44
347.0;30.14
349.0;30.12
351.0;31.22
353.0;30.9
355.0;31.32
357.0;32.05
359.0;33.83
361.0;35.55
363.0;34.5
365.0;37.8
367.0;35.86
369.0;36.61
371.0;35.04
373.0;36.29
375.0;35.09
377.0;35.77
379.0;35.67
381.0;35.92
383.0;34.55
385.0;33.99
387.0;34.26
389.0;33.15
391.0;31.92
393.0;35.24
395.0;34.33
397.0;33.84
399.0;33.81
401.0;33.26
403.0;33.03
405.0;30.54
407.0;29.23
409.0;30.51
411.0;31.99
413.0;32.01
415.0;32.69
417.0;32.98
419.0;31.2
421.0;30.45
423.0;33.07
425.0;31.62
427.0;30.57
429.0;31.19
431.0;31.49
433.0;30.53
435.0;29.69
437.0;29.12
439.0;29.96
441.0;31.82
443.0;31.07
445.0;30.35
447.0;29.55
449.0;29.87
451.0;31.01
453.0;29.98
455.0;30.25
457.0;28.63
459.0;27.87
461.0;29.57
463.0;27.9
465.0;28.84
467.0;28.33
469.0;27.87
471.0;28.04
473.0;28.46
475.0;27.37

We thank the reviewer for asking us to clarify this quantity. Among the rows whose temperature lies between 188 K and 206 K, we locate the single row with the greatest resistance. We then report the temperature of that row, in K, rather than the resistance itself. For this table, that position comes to 191.0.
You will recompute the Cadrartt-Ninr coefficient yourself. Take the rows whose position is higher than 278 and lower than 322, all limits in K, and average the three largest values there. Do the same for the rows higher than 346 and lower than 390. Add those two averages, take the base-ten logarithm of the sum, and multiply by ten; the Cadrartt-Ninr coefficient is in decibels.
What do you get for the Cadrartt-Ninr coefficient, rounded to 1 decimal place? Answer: 18.6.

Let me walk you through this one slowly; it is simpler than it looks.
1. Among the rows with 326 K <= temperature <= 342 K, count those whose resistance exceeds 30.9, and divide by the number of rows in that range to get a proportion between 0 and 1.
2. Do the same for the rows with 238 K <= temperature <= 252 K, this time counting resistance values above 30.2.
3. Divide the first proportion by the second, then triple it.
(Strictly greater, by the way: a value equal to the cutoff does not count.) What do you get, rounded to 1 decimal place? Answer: 21.0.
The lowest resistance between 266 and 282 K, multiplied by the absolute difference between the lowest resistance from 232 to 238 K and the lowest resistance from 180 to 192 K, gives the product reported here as 95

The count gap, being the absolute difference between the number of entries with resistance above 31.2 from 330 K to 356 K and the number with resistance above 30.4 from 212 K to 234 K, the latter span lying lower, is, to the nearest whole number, 10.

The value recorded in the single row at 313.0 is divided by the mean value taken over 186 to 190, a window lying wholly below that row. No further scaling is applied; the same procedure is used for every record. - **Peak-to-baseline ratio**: 0.98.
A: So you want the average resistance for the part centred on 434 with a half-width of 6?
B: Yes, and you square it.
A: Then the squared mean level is 920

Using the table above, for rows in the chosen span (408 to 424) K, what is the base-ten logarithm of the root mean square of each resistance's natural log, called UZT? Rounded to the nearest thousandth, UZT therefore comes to 0.539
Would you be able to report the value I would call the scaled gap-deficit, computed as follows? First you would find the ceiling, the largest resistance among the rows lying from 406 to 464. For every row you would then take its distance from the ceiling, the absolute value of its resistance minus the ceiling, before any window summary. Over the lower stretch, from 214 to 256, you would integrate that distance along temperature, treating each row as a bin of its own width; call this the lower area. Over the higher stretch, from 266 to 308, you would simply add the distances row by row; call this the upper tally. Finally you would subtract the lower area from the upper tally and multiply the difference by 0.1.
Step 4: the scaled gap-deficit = -16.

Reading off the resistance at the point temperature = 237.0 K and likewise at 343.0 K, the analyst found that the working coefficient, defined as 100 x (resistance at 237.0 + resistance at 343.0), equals 6108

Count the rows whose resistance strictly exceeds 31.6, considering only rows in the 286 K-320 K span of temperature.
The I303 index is 16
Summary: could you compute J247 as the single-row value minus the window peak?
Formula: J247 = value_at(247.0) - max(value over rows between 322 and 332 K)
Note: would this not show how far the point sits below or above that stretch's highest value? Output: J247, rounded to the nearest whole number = -12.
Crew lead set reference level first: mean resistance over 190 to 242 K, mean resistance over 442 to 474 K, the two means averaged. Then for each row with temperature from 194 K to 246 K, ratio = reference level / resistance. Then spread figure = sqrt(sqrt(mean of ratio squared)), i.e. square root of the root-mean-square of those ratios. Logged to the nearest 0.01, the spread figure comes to 1.01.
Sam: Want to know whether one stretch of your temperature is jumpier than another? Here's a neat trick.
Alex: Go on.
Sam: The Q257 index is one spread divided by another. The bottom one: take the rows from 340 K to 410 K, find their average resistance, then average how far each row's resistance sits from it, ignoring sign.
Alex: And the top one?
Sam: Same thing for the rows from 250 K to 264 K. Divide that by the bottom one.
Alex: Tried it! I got 0.61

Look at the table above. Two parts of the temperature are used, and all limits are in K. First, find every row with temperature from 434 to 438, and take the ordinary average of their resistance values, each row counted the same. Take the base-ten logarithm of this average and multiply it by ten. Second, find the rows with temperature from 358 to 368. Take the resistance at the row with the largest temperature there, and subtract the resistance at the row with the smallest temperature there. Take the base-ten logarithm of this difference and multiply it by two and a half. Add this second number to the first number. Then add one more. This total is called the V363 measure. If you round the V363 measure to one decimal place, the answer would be 16.5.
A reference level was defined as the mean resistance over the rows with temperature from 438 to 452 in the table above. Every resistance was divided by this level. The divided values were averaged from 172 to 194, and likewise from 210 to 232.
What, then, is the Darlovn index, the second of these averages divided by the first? 0.86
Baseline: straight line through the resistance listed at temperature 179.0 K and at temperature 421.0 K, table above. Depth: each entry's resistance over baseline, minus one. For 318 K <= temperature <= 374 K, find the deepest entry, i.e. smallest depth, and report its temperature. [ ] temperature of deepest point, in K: 349.0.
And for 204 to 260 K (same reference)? 255.0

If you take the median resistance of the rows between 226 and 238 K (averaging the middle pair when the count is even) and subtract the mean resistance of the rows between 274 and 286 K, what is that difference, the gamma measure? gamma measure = -2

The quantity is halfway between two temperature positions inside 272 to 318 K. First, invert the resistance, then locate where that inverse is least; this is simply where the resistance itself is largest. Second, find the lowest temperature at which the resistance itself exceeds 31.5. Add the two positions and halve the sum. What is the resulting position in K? 288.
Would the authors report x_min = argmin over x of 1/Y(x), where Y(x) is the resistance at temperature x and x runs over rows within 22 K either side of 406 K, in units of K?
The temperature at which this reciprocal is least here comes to 393.0 K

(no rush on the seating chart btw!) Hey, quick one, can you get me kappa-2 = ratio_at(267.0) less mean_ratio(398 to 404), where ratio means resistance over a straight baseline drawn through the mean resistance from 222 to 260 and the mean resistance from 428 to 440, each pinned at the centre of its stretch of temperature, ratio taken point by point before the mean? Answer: -0.08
